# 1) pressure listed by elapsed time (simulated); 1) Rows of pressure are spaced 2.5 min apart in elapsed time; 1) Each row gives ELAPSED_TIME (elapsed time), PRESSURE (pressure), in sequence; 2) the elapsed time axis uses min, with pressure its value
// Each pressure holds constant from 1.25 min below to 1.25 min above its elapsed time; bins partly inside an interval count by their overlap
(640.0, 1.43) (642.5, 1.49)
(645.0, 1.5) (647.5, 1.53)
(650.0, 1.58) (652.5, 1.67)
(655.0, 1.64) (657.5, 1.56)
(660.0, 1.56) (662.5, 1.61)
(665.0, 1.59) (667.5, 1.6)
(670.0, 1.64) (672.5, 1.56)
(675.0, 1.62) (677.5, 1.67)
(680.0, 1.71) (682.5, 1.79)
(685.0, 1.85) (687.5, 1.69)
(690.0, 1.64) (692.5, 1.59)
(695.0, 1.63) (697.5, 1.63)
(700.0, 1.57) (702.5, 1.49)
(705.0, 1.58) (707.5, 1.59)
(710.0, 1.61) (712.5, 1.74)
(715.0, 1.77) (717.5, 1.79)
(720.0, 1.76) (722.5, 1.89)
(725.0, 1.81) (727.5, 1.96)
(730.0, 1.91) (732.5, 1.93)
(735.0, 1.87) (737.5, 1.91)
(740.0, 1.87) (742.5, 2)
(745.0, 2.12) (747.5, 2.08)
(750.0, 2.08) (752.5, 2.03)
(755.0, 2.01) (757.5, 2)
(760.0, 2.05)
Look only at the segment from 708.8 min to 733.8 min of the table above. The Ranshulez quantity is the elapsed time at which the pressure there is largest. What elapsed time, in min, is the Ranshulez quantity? 727.5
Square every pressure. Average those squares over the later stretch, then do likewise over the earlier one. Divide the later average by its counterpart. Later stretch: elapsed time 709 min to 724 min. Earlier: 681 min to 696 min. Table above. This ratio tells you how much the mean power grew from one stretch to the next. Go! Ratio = 1.1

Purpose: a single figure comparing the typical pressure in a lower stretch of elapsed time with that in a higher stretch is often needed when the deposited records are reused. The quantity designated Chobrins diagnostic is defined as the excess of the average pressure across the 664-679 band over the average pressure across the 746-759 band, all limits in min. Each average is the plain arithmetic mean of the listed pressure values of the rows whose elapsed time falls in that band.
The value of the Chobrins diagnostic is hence -0.4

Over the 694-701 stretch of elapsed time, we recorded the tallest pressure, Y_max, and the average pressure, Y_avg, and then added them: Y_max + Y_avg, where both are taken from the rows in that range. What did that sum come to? 3.2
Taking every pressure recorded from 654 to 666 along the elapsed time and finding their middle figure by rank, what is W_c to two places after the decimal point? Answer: 1.59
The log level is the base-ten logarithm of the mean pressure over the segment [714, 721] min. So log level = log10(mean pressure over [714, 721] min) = 0.249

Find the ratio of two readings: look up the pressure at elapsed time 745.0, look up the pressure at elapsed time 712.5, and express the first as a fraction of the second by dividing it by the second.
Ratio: 1.22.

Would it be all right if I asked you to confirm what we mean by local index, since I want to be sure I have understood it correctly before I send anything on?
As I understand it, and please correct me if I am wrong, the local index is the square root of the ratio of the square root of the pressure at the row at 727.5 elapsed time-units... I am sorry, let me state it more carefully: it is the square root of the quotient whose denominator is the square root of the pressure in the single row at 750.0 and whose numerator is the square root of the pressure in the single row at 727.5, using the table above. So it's 0.985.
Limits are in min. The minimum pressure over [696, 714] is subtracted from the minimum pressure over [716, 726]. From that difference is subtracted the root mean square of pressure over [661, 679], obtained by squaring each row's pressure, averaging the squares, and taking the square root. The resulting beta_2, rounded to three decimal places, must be -1.343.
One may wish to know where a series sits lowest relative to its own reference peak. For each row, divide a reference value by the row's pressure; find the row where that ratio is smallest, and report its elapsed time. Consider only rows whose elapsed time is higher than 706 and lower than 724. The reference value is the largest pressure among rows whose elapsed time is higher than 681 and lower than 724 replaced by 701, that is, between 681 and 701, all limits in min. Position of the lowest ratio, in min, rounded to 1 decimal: 722.5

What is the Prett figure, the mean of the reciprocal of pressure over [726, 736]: 0.52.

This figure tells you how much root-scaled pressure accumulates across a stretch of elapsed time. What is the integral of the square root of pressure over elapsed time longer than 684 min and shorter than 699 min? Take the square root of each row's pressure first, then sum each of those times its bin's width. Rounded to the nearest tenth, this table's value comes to 19.4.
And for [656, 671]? 18.9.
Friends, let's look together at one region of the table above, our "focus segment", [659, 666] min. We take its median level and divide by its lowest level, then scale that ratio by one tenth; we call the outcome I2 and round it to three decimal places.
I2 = 0.102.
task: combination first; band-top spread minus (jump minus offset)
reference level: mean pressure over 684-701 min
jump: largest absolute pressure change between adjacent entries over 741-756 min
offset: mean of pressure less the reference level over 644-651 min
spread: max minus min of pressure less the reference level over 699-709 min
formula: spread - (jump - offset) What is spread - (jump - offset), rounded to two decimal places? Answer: -0.14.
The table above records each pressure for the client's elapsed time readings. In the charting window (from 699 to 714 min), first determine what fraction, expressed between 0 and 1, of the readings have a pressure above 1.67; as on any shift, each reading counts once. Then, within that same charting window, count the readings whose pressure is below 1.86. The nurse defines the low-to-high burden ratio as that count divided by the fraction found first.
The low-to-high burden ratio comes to 36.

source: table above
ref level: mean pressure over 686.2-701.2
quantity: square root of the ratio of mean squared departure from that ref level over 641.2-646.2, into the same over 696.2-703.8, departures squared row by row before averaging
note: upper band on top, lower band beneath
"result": 0.6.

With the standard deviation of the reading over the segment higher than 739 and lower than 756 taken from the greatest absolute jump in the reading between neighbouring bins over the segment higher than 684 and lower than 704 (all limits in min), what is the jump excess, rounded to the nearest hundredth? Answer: 0.08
